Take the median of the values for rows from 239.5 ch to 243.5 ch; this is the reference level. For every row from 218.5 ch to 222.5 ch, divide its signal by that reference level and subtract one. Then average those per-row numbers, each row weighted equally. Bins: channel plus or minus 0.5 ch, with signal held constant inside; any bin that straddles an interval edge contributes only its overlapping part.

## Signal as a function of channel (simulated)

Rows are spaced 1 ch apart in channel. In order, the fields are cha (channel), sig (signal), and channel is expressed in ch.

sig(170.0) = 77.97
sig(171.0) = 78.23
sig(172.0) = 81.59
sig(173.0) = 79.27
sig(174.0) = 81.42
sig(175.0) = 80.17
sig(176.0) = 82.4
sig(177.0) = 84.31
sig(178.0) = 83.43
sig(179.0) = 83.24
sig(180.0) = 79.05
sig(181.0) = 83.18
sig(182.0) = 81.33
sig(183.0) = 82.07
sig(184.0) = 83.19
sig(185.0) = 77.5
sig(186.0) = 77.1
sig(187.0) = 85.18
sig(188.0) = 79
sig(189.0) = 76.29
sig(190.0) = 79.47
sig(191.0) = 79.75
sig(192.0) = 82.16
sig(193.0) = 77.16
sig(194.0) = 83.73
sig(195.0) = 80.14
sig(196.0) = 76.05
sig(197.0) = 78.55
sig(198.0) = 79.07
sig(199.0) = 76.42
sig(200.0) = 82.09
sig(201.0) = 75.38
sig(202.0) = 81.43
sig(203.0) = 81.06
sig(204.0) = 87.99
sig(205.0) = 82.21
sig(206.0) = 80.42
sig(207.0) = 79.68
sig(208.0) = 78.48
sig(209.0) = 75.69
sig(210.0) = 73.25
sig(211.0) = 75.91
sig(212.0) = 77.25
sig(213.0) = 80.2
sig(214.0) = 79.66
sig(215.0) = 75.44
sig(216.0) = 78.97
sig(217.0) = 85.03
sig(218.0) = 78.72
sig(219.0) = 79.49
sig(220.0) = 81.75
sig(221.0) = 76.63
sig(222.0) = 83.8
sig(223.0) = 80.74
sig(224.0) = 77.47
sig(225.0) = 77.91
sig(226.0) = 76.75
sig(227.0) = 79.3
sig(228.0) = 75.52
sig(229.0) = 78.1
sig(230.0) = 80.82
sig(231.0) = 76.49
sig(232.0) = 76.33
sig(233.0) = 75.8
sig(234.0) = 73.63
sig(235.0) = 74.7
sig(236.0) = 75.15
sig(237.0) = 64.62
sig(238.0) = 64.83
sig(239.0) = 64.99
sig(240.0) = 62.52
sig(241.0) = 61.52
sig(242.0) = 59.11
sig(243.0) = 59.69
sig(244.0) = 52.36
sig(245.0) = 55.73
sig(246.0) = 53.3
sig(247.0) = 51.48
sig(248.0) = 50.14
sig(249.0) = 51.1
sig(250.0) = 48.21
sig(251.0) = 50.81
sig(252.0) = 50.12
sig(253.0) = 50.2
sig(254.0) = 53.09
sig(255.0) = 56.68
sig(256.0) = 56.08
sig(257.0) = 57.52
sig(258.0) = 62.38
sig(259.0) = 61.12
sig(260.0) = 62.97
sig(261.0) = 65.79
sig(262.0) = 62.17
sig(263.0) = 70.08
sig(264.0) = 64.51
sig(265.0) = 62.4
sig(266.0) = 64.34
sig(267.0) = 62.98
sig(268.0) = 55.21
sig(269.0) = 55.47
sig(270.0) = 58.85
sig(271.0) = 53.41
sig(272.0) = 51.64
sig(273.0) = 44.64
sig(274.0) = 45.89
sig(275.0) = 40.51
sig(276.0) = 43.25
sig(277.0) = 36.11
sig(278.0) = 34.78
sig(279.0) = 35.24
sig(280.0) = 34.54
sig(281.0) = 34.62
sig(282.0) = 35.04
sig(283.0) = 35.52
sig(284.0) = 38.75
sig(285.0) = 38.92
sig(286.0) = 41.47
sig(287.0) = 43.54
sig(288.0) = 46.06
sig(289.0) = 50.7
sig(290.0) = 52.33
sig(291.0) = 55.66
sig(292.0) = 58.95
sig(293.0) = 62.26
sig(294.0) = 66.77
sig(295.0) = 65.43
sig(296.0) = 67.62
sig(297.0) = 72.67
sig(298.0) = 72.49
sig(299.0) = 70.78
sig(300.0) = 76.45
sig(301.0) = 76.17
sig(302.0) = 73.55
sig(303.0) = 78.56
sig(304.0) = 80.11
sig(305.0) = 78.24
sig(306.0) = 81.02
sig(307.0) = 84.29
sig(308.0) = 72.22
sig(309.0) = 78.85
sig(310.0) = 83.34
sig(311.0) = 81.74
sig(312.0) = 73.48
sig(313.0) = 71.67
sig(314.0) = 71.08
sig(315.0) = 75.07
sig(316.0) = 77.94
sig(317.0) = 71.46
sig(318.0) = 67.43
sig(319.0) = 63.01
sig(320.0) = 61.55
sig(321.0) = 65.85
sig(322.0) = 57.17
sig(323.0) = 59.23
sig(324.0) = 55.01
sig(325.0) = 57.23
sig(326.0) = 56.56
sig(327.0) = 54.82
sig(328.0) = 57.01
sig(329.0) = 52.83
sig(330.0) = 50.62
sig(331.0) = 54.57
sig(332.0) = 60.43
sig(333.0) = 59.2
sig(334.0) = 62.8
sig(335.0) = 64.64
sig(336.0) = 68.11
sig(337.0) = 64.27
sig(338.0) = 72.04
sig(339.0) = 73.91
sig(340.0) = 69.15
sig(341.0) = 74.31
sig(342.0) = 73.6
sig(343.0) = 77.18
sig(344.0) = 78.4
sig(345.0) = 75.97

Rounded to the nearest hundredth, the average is 0.33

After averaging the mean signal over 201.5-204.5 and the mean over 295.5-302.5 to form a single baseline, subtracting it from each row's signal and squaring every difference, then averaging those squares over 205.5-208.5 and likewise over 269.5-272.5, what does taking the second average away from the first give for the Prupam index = -560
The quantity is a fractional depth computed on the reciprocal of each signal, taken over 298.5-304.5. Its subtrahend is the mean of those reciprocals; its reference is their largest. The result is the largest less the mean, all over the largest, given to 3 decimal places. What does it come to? 0.066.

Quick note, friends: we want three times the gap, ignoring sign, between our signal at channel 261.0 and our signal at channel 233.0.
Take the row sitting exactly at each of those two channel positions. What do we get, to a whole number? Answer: 30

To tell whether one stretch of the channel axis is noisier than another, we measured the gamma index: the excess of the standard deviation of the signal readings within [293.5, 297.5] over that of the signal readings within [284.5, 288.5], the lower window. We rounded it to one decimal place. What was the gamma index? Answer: 0.1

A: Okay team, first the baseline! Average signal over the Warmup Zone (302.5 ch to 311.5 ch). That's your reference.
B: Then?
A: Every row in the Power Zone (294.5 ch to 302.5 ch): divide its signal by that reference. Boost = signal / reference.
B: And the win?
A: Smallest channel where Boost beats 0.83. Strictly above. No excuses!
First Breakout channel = 296.0 ch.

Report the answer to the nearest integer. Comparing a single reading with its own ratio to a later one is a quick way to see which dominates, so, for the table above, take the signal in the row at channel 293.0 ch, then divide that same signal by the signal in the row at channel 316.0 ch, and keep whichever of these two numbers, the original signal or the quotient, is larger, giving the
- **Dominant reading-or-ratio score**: 62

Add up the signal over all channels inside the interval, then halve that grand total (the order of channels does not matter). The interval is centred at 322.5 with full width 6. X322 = 178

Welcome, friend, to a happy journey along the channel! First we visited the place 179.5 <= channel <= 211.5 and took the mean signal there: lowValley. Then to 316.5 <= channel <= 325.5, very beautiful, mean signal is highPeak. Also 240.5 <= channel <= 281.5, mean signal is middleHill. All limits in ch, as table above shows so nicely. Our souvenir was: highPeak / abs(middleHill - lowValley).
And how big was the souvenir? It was 2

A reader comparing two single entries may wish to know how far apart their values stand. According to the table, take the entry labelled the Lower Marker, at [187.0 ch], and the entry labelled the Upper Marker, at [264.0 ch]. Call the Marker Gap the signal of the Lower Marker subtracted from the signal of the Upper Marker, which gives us -21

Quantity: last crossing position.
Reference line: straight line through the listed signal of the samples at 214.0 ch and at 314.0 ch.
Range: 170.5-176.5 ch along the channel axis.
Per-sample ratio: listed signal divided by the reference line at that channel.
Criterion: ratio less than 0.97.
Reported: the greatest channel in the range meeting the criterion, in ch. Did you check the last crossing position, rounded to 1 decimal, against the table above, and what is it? 175.0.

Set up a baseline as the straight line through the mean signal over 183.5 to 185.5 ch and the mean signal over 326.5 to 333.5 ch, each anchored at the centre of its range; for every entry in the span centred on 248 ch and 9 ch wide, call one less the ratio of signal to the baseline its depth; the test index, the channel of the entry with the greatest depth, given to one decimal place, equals 250.0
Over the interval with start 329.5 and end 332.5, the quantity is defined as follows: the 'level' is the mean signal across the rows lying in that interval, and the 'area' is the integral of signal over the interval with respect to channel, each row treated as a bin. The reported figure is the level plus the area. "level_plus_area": 221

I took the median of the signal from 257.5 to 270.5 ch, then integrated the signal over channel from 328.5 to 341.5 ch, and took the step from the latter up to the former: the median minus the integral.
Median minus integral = -764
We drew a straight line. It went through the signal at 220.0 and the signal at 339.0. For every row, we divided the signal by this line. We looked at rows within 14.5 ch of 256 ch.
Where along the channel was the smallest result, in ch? 250.0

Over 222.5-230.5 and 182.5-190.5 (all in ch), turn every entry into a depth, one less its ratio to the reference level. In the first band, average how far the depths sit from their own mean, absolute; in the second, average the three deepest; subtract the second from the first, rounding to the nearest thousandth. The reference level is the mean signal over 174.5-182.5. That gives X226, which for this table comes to -0.045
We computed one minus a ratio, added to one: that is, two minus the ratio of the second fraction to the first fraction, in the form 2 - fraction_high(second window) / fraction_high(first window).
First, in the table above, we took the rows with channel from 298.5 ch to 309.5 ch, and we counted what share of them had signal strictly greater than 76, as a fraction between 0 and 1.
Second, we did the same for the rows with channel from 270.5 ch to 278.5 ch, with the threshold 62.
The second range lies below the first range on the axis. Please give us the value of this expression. 2.0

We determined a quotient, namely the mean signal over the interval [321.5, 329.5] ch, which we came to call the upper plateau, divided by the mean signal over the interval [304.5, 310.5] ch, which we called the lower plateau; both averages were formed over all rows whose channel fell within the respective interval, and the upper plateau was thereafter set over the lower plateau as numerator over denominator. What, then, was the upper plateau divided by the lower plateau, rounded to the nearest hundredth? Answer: 0.71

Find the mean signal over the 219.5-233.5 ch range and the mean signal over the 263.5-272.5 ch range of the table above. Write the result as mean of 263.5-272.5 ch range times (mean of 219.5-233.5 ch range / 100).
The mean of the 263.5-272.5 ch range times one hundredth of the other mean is 46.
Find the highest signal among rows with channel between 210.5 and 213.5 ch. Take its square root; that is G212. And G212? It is 9.0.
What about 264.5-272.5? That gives 8.0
